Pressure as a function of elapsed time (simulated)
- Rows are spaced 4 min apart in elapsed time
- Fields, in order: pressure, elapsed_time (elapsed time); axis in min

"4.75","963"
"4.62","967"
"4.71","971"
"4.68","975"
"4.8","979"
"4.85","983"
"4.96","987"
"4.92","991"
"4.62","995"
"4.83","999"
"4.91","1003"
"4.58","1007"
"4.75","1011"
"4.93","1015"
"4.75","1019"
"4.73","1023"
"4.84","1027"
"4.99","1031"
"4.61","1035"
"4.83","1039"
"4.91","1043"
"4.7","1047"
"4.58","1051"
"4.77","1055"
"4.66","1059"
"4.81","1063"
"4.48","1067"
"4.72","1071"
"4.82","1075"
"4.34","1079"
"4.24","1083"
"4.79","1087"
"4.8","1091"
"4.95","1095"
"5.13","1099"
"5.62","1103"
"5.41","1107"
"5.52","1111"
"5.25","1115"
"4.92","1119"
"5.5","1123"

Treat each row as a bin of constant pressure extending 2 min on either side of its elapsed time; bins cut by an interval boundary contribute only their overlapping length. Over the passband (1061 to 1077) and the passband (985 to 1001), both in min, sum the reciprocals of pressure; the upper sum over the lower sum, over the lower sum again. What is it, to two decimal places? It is 1.24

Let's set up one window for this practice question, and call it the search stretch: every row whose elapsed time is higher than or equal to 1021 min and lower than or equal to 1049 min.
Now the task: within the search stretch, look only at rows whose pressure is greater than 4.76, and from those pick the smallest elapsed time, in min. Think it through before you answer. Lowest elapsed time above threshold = 1027 min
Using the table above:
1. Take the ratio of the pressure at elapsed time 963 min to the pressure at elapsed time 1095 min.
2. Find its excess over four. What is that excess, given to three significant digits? -3.04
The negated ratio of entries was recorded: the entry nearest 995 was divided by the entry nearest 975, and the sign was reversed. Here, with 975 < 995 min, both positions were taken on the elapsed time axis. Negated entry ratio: -0.99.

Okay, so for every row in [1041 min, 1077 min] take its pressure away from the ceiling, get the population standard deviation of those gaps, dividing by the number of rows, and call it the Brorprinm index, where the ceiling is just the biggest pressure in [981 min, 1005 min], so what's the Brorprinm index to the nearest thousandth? 0.124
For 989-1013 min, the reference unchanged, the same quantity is 0.132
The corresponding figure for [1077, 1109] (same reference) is 0.448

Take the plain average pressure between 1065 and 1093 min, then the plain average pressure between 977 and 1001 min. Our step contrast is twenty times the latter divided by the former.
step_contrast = 21.0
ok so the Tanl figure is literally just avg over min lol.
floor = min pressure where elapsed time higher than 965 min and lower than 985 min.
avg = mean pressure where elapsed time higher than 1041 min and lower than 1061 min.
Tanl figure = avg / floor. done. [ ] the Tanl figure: 1.02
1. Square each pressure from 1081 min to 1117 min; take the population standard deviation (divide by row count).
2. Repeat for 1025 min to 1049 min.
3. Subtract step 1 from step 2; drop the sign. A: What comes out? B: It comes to 2.9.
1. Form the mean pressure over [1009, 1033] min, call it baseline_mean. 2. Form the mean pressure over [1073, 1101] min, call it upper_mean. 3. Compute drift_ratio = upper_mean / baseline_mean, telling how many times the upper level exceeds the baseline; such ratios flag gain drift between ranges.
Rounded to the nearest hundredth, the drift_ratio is 0.98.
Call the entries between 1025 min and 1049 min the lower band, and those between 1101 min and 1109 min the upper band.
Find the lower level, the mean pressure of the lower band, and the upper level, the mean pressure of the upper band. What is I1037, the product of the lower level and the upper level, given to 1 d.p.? 26.5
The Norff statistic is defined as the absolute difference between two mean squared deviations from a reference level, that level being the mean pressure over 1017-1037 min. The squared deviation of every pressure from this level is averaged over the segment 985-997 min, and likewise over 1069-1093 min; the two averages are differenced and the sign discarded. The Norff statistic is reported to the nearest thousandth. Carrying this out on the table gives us 0.058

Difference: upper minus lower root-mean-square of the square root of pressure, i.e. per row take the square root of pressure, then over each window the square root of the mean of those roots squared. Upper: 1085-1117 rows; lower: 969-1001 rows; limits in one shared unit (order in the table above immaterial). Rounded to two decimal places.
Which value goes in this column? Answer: 0.09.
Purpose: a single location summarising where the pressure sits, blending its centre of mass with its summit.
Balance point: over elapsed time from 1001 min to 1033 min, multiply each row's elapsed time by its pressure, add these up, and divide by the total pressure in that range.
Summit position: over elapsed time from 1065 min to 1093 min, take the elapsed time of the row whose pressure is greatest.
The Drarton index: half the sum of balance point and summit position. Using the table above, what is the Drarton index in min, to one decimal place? 1046.0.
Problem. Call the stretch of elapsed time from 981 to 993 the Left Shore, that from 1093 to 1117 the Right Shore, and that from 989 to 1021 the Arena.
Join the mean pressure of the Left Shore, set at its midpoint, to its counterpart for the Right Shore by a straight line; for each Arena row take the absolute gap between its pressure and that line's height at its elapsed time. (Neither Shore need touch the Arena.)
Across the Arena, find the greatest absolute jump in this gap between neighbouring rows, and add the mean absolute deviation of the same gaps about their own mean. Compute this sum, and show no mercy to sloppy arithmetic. 0.47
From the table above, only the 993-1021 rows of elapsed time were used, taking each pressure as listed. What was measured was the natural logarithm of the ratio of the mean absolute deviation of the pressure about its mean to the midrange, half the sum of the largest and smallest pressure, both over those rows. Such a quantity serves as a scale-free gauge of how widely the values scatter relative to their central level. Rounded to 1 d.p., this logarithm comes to -3.8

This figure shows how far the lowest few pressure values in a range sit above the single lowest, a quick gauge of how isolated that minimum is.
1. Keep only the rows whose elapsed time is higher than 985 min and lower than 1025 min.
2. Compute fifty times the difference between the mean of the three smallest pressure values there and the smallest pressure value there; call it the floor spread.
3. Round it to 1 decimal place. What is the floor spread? 3.2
